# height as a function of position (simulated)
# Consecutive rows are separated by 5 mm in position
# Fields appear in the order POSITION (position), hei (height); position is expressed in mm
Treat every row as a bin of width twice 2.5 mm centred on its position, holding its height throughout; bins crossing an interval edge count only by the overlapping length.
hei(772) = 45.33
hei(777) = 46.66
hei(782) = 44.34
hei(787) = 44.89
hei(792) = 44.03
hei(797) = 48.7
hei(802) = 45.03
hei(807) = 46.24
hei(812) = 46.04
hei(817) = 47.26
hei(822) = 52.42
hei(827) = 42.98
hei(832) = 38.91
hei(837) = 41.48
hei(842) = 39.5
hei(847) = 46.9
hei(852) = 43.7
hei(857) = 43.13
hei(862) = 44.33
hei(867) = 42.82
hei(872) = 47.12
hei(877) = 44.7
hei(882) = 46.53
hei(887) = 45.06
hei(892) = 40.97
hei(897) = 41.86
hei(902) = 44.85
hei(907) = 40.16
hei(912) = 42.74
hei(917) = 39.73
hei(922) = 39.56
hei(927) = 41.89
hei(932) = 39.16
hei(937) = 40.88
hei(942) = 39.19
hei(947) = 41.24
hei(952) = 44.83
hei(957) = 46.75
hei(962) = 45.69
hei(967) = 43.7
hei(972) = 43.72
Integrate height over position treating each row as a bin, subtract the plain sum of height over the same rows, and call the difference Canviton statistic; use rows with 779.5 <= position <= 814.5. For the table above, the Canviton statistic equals 1277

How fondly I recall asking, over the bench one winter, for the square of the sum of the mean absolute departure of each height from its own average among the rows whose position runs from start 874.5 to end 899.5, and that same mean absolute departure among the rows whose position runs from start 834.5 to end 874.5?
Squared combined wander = 15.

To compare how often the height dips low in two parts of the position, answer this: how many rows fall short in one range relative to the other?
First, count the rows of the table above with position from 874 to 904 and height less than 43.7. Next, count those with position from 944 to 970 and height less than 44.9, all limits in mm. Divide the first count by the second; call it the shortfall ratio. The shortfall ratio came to 0.67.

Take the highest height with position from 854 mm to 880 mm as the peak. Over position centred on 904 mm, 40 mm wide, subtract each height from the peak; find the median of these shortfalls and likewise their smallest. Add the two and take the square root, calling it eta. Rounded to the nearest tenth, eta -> 2.8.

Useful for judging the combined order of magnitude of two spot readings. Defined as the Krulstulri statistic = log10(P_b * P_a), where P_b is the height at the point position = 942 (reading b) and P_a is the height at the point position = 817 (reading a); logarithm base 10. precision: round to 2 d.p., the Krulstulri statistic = 3.27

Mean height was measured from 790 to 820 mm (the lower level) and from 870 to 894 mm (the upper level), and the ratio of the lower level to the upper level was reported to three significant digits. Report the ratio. 1.03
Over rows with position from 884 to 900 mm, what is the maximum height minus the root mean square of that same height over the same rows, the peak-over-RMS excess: 2.4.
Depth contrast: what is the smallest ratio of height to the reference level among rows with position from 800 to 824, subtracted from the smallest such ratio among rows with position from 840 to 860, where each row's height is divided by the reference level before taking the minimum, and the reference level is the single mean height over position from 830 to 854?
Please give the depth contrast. -0.13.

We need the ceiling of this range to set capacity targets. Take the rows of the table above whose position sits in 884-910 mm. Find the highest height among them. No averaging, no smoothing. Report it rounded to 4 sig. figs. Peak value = 45.06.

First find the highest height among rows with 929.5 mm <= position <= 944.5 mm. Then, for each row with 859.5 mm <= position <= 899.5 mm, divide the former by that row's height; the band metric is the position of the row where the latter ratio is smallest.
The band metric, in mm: 872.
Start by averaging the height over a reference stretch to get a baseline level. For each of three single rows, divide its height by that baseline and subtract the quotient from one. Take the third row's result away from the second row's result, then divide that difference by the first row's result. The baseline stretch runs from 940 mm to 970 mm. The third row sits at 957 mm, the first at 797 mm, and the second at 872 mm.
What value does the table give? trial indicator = 0.1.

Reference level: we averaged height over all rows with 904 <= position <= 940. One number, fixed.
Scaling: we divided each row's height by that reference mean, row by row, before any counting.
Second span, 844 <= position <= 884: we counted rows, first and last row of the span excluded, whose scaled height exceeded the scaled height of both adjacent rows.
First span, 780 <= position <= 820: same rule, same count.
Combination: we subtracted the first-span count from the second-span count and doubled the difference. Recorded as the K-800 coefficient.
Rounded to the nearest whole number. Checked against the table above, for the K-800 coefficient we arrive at -2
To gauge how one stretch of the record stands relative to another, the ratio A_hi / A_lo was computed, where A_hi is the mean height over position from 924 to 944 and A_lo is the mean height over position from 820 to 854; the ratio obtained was 0.92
